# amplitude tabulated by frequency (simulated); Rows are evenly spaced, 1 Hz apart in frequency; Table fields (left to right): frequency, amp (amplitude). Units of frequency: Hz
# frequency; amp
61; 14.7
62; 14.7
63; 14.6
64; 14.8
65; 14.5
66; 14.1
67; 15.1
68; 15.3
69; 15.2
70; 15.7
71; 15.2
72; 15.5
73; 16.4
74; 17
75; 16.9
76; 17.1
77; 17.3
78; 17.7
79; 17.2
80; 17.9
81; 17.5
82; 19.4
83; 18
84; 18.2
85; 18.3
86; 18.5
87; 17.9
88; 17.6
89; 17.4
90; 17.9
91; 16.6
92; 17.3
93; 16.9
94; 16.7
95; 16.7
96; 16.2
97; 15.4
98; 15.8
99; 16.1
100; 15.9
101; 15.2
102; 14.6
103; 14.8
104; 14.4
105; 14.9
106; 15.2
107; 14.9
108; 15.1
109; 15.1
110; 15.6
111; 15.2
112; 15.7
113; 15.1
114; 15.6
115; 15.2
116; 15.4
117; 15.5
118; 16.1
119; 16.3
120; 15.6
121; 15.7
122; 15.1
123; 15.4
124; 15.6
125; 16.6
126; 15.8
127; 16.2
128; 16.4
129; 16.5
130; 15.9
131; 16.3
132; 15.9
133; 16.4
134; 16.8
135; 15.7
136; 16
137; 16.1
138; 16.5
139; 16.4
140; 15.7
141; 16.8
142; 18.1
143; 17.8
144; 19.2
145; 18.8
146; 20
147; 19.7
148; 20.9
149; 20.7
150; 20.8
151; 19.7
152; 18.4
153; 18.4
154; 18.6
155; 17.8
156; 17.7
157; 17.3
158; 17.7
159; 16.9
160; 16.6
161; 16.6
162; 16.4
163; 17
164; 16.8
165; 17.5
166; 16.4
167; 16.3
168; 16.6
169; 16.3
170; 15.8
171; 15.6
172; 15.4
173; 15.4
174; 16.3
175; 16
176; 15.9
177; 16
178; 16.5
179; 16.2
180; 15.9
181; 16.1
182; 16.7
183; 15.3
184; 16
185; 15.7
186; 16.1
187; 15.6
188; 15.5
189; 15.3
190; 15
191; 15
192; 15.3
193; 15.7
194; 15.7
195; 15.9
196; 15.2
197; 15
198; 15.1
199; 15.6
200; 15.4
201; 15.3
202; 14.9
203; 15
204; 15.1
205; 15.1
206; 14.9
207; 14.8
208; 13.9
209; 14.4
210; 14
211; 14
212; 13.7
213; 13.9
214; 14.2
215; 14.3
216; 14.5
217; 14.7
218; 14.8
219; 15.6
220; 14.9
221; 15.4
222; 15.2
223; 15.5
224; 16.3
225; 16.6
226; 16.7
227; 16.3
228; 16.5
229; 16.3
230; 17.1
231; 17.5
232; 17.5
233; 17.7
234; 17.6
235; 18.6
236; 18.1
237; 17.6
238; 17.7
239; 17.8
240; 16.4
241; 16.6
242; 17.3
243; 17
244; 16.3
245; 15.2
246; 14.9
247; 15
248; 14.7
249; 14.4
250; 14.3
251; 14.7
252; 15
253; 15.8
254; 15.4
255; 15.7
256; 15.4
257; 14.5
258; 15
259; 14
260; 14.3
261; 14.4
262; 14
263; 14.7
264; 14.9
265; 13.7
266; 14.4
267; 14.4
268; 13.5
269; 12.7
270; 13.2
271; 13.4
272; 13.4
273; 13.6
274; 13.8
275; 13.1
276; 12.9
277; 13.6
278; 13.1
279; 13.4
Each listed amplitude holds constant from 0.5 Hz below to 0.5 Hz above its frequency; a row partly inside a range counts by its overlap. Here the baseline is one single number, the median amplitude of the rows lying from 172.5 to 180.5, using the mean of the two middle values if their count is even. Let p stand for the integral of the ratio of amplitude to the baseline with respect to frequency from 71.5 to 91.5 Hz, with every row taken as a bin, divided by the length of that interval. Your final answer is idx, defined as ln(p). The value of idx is 0.09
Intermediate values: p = 1.09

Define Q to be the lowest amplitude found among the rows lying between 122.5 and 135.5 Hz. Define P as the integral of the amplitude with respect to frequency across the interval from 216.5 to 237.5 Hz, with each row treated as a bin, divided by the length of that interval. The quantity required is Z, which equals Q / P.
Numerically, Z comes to 0.93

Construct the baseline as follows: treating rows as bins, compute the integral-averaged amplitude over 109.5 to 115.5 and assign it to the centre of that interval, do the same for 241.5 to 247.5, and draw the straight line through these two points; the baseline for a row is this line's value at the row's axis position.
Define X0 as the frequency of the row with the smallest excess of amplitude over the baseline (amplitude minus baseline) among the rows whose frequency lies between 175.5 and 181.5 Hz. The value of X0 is 180 Hz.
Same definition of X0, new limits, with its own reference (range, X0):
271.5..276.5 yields 276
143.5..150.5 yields 145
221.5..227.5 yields 222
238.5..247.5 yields 246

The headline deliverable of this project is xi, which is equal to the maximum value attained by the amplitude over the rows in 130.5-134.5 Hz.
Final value 16.8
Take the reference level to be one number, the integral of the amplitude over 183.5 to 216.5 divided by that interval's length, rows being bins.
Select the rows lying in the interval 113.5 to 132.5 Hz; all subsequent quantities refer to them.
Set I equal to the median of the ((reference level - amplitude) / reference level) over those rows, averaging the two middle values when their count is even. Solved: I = -0.053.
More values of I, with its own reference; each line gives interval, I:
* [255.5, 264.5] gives 0.034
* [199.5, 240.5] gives -0.026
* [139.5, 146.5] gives -0.206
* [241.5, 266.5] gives 0.007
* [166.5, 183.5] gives -0.066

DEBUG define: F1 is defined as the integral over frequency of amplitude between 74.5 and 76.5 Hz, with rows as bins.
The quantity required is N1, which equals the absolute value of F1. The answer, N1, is 34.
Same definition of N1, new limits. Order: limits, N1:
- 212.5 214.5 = 28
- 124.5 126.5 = 32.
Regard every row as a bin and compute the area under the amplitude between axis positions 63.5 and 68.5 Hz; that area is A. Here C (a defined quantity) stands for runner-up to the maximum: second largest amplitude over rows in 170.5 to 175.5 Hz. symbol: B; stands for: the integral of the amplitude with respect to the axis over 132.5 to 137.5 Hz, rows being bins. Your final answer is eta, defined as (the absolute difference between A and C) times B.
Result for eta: 4682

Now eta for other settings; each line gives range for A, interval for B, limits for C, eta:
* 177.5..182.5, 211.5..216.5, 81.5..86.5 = 4441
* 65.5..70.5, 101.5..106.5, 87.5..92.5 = 4271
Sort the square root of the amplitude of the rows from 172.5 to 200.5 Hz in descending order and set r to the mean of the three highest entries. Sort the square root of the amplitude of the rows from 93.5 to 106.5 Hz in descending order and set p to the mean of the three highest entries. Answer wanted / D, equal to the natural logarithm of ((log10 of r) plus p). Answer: 1.54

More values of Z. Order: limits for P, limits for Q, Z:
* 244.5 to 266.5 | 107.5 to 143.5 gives 1.02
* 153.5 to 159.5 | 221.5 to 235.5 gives 0.86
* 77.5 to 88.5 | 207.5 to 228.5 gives 0.76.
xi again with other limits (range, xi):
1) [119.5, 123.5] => 15.7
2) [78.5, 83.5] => 19.4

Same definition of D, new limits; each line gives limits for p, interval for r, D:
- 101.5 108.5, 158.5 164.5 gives 1.50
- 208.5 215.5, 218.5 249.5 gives 1.48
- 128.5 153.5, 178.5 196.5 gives 1.64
